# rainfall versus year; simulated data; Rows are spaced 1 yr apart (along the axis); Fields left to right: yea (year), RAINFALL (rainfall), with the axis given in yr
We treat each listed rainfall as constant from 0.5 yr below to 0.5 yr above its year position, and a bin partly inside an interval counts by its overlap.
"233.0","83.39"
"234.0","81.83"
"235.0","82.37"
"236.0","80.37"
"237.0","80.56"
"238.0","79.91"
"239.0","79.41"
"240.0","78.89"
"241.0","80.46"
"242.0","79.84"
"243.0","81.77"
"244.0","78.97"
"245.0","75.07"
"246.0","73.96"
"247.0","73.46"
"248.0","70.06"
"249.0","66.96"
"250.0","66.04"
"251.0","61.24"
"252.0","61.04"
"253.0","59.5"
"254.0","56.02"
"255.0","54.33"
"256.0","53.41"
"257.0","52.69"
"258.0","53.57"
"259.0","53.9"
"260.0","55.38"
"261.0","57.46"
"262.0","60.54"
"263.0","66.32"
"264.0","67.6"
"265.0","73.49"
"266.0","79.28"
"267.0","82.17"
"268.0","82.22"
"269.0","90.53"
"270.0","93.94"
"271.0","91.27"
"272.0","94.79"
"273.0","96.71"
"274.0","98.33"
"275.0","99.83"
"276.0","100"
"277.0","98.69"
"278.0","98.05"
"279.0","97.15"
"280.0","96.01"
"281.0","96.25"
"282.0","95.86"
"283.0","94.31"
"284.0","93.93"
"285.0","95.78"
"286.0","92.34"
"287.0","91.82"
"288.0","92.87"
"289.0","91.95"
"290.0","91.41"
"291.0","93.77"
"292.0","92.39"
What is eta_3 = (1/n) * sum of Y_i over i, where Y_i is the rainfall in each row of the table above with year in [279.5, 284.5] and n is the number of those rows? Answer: 95.3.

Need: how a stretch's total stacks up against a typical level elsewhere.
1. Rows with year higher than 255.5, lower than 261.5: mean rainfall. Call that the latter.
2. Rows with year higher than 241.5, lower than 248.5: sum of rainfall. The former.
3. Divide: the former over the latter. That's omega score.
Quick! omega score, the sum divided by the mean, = 10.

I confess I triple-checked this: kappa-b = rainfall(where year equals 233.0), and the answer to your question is 83.39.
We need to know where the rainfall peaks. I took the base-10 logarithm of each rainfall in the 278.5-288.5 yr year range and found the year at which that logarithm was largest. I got 279.0 yr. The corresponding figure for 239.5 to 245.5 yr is 243.0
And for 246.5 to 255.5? 247.0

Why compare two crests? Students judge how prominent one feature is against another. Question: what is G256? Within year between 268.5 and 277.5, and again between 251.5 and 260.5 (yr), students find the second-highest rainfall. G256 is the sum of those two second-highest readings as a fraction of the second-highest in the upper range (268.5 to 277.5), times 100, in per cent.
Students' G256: 160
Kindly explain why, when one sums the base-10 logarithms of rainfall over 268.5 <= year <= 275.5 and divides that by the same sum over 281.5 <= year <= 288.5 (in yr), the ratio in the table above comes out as 1.00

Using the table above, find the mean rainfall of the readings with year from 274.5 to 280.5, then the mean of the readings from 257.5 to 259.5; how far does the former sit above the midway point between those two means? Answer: 22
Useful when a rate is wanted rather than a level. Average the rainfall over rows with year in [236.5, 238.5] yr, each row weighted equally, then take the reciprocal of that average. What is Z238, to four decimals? 0.0125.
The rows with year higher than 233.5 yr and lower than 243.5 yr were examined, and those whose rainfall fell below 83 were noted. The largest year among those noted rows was 243.0 yr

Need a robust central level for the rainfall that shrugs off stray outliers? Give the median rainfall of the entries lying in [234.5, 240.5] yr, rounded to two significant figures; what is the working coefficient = 80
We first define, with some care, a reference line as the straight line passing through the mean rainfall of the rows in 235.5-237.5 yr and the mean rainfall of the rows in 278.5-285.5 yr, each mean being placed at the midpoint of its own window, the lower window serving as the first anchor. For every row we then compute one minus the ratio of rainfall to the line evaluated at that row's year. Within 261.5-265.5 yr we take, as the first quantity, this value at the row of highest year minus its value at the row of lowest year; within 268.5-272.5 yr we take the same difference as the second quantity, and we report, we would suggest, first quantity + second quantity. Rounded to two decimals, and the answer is -0.17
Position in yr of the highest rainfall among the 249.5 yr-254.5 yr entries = 250.0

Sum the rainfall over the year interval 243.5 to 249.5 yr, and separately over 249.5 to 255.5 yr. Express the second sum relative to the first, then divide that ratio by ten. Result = 0.082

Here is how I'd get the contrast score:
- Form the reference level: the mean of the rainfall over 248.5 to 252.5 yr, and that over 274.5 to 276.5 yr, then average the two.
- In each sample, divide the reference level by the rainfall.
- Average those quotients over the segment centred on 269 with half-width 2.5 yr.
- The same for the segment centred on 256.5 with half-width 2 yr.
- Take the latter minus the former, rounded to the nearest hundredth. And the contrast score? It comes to 0.60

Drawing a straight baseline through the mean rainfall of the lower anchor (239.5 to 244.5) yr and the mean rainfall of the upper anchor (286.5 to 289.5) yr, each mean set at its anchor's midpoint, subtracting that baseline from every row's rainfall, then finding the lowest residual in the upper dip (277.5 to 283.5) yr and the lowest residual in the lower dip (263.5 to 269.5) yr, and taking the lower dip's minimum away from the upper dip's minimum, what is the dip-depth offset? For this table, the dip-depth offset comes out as 22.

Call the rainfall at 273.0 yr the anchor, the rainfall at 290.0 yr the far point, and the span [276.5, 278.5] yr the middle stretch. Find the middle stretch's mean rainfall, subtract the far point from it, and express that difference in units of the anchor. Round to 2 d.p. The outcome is 0.07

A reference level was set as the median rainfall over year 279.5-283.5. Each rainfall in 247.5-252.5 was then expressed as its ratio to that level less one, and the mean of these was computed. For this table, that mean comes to -0.32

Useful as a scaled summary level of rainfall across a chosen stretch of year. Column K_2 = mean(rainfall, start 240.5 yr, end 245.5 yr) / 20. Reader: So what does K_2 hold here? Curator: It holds 4.0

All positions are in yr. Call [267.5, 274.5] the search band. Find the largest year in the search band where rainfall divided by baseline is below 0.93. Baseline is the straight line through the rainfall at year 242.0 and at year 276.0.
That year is 268.0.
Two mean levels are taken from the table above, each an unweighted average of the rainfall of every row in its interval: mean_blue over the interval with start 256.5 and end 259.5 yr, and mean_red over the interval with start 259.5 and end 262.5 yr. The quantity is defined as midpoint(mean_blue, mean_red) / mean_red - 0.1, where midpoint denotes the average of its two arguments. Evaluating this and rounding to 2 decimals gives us 0.86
